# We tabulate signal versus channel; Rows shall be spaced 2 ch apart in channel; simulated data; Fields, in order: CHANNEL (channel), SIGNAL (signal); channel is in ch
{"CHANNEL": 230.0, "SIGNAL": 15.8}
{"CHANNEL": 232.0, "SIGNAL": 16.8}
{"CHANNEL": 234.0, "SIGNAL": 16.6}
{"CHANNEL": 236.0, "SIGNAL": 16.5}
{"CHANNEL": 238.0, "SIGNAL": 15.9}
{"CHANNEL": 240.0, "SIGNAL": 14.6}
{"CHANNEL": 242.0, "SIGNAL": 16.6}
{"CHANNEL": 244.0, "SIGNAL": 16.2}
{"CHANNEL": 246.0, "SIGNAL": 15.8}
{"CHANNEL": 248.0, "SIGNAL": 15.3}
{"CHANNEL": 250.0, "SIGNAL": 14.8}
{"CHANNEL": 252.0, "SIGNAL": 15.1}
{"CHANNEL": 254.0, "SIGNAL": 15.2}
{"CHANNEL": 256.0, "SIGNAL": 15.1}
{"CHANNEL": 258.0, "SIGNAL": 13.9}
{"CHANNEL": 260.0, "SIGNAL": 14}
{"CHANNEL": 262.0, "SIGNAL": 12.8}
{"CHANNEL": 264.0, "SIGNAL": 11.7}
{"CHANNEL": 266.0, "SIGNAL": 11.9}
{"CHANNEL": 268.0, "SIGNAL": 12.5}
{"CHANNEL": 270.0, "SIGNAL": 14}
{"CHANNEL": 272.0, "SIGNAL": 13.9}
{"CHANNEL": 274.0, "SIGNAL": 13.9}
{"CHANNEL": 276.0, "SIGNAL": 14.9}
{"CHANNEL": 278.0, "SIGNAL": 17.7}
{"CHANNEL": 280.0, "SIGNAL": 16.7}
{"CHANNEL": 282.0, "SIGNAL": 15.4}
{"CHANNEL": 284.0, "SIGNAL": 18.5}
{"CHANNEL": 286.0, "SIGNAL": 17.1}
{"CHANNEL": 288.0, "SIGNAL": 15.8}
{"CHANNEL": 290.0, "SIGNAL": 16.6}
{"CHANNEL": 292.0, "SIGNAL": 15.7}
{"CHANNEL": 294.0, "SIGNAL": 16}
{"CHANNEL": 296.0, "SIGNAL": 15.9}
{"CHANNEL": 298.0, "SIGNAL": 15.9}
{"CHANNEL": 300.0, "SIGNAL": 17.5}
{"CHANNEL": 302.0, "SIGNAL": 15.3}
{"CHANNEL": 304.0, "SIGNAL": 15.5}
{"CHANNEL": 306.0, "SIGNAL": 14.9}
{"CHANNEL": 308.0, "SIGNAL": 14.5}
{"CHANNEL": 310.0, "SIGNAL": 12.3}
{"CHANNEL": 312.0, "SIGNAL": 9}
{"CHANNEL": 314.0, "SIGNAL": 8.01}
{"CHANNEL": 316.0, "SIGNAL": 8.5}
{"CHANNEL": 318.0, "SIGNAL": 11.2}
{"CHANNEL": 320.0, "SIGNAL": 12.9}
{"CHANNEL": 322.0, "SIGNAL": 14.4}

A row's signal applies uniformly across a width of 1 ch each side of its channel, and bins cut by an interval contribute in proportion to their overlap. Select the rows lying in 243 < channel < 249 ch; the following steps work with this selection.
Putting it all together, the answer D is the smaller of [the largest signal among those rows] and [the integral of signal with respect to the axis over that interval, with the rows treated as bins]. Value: 16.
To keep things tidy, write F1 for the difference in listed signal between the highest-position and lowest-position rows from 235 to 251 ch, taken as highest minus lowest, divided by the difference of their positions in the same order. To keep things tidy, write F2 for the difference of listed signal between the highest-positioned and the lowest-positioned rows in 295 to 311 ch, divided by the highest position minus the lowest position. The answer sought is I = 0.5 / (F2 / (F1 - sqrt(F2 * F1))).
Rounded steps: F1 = -0.12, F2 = -0.26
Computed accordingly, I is 0.6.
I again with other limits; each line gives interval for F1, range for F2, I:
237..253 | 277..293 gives 0.5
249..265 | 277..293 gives 1.4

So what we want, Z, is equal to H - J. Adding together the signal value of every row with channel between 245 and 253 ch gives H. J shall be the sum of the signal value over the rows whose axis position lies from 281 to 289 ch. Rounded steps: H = 61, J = 67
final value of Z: -6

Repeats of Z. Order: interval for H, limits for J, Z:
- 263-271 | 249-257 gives -10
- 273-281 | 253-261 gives 5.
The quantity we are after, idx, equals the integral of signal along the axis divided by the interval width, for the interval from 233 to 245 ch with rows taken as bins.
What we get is 16.1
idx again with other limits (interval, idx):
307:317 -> 10.5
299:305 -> 16.1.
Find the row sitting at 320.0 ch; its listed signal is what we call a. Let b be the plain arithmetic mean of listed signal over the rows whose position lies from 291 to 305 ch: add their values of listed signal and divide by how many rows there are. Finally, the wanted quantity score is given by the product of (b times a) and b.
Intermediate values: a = 12.9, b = 16.0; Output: 3291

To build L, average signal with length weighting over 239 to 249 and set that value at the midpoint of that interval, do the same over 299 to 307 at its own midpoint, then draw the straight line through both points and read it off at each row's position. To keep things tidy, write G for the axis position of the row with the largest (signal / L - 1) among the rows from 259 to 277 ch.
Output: 276.0 ch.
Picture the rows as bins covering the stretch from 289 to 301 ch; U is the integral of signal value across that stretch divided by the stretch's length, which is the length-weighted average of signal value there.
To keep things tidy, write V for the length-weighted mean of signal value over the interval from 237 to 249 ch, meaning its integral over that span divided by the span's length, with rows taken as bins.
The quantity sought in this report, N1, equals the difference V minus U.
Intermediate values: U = 16.3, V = 15.73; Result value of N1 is -0.5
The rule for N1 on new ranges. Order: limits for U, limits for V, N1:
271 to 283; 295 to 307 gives 0.4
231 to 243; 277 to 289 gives 0.7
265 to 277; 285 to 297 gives 2.7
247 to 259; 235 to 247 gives 1.0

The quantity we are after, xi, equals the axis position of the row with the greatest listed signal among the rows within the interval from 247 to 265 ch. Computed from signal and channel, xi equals 248.0 ch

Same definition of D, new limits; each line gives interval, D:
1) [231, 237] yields 17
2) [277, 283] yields 18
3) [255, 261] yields 15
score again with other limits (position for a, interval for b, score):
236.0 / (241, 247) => 4330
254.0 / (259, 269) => 2405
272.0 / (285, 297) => 3640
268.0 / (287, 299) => 3193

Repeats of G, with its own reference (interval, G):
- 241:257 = 242.0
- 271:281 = 278.0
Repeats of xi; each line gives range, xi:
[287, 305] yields 300.0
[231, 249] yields 232.0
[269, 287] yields 284.0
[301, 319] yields 304.0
